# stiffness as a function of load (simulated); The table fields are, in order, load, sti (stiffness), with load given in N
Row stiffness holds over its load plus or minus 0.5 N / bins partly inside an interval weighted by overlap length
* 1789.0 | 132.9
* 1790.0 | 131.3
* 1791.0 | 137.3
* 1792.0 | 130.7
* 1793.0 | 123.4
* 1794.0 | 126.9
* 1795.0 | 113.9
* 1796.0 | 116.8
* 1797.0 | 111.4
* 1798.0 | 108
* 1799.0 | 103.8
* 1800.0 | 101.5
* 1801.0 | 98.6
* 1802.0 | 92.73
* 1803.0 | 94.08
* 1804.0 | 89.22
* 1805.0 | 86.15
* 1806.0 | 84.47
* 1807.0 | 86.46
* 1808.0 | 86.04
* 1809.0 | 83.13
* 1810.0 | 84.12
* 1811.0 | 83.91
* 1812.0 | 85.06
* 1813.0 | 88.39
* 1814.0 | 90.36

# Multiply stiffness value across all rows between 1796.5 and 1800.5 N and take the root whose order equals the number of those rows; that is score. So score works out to 106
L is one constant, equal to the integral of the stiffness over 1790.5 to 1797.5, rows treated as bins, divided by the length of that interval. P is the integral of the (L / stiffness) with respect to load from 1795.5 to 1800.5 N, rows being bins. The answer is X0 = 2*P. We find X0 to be 11.4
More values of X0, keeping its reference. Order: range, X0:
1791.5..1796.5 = 10.1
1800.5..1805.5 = 13.4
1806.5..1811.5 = 14.5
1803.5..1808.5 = 14.2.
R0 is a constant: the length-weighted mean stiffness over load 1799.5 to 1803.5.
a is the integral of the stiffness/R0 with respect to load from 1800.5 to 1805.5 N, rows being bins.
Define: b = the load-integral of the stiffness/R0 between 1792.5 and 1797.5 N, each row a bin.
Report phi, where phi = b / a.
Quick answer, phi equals 1.29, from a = 4.8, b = 6.1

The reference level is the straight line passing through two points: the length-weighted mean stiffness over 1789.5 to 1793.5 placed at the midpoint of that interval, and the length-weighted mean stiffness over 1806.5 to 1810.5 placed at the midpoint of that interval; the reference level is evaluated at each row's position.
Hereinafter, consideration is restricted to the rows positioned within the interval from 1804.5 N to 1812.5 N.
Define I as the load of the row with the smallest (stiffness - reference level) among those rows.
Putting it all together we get 1805.0 N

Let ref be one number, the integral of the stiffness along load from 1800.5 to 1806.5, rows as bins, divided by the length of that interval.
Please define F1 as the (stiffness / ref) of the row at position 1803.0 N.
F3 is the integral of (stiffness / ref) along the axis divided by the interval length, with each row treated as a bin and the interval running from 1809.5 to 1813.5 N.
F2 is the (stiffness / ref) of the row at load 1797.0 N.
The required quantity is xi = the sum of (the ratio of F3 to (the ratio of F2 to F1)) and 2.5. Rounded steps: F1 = 1.0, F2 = 1.23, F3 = 0.939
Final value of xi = 3.29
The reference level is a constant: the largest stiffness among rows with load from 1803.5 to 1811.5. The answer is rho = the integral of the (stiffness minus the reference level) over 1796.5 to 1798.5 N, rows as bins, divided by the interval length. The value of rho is 20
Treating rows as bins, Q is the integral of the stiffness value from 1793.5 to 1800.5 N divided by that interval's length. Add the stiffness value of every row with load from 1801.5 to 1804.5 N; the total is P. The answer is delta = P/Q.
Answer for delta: 2.5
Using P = 276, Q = 112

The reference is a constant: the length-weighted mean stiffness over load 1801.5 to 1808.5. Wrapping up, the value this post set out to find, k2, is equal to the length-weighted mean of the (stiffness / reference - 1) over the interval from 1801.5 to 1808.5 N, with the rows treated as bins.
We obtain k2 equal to 0.00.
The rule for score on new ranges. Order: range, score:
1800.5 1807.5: 90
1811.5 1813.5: 87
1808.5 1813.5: 85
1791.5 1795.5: 124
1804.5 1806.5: 85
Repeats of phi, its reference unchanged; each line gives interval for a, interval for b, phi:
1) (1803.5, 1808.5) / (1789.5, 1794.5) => 1.50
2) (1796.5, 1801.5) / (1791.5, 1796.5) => 1.17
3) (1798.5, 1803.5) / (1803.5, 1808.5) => 0.88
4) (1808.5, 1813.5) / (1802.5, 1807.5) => 1.04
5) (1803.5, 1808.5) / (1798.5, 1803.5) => 1.14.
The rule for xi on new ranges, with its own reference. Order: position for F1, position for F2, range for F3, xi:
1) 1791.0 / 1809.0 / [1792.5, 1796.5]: 4.69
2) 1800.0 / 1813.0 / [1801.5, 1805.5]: 3.64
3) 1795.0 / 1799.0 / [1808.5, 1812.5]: 3.51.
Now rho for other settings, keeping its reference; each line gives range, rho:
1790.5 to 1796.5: 36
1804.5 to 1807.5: -4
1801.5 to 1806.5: 0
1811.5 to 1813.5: -2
